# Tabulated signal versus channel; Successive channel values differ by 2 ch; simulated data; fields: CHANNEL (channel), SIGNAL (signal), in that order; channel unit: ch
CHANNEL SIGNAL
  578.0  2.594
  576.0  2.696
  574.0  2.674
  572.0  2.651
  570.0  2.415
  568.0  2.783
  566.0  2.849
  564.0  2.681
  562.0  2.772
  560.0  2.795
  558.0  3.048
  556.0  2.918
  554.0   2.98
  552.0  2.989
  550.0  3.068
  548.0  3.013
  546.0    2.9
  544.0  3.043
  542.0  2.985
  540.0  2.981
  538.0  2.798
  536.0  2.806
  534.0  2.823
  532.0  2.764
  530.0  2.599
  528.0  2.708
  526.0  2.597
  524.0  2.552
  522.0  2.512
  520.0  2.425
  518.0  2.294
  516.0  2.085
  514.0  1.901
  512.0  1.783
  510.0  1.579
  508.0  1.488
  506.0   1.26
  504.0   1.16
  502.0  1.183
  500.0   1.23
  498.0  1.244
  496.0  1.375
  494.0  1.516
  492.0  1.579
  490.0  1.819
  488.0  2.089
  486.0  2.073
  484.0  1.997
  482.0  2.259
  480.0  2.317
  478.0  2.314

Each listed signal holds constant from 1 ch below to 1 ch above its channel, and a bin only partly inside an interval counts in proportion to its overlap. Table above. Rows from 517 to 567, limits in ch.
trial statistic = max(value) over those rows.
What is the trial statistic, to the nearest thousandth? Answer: 3.068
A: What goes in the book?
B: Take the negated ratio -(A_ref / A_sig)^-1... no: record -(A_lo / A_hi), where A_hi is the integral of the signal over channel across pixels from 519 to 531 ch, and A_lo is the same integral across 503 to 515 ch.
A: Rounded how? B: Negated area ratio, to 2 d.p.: -0.60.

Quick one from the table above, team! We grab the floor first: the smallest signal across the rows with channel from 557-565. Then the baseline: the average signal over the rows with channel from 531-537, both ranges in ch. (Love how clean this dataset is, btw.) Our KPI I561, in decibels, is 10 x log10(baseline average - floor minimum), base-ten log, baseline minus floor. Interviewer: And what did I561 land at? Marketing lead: -9.3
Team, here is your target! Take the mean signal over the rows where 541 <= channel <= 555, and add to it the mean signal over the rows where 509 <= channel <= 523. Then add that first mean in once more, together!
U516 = 8.1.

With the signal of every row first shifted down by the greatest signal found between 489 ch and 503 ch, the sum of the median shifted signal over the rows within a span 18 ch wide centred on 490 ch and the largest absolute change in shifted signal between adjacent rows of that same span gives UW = 0.27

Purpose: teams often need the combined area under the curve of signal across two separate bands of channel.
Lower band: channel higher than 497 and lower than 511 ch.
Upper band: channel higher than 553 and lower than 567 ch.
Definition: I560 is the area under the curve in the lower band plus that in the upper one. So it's 58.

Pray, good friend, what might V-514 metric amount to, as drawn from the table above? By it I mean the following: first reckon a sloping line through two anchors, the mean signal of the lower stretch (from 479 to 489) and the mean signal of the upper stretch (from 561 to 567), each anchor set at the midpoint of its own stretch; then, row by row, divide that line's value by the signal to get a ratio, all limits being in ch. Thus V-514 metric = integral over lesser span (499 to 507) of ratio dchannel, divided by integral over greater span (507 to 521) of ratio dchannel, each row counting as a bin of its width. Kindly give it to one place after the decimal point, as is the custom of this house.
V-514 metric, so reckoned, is 0.9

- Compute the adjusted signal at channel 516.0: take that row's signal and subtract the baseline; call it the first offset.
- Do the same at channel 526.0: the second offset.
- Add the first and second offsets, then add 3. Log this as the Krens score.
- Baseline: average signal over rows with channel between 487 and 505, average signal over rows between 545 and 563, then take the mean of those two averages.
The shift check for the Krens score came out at 3.27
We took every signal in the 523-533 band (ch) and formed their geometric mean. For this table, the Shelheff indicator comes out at 2.6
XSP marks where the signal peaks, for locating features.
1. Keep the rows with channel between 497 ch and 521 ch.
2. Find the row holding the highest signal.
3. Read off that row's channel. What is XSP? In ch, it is 520.0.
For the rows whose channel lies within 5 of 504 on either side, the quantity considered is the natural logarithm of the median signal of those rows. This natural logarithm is 0.21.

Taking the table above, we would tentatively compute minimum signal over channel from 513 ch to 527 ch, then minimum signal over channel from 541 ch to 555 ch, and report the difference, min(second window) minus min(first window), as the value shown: 1.00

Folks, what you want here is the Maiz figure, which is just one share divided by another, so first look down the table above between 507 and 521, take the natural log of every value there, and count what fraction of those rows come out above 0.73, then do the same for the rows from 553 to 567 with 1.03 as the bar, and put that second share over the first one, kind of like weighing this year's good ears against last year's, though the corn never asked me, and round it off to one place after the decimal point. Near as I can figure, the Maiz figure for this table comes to 1.3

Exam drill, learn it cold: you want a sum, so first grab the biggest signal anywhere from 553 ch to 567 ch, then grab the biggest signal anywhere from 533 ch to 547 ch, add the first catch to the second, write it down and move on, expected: 6.1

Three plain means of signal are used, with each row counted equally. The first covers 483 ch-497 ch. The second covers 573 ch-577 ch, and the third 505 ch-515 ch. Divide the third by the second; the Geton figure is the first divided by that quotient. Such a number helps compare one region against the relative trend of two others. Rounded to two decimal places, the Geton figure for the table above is 2.98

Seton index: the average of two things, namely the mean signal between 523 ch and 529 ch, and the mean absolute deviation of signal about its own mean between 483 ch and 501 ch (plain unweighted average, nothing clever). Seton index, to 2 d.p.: 1.46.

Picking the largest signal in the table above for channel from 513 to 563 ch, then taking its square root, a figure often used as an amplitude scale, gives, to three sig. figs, 1.75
